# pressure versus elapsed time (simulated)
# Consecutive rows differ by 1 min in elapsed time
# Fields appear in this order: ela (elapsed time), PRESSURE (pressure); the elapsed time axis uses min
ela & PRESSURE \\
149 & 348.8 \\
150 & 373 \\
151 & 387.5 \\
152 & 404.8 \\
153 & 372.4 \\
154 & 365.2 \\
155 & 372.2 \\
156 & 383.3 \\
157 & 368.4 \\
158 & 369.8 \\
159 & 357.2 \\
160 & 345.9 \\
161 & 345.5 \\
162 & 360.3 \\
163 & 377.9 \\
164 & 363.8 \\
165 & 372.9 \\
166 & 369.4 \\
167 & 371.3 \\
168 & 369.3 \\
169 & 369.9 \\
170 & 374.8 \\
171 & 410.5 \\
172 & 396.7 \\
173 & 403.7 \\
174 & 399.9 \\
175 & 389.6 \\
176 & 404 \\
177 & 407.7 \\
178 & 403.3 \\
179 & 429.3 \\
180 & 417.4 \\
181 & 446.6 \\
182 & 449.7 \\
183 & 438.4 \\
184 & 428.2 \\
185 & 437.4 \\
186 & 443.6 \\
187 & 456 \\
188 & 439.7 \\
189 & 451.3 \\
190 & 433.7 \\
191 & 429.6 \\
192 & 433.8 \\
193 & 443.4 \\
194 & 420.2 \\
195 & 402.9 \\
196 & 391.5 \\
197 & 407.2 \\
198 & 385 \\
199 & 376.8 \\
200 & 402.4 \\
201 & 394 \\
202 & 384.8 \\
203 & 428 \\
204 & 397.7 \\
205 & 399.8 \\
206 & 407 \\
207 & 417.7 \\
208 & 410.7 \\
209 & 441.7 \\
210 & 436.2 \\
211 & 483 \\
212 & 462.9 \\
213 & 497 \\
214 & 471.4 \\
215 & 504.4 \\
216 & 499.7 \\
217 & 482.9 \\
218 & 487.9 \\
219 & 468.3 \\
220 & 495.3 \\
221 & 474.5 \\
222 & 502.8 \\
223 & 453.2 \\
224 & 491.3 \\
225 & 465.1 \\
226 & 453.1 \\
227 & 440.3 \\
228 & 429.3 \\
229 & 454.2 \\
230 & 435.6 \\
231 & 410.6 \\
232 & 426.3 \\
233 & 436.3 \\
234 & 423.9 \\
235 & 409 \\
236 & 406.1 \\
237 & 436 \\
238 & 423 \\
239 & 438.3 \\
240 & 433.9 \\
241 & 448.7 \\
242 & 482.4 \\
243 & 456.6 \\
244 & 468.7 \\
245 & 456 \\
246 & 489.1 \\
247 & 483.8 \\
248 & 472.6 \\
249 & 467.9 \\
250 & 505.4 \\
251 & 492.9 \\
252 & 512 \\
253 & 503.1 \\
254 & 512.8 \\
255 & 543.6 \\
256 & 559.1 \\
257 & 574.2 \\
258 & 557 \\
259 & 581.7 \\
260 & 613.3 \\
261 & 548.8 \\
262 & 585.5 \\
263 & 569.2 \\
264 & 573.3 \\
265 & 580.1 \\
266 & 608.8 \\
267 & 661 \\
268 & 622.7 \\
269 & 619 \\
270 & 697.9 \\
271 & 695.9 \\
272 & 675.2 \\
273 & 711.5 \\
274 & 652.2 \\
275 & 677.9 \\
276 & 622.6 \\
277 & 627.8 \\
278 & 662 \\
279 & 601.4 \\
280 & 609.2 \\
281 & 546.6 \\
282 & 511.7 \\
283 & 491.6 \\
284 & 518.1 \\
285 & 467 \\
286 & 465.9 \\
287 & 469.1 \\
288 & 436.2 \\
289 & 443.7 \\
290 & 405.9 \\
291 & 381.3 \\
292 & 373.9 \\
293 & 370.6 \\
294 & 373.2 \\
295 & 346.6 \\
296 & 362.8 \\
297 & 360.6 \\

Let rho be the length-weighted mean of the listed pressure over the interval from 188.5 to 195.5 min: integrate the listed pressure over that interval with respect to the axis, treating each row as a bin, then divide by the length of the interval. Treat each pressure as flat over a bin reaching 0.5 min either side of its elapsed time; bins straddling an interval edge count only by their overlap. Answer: 431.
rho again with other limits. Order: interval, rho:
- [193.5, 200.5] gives 398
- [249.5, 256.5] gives 518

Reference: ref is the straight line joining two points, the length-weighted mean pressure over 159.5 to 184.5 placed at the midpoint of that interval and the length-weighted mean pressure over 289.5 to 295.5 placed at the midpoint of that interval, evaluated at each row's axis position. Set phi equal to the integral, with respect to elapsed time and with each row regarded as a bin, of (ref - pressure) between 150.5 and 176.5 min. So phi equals 468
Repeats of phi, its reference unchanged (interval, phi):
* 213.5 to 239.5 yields -1798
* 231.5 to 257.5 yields -2313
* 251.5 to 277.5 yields -5817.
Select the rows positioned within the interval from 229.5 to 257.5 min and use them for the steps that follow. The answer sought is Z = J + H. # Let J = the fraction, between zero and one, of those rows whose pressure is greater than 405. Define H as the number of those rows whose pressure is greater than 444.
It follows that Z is 18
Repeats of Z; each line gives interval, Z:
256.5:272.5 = 17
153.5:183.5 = 2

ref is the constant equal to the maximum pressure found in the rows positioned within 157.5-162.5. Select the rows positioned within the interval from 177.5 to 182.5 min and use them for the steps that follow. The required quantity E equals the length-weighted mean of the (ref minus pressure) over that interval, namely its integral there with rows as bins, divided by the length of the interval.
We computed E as -59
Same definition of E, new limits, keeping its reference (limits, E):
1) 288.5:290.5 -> -55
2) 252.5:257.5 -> -169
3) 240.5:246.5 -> -97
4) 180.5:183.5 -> -75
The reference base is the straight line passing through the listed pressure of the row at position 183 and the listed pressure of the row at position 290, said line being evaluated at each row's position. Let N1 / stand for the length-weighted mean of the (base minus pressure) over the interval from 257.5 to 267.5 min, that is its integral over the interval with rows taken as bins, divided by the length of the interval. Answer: -174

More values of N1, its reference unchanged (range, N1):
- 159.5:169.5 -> 79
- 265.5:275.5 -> -250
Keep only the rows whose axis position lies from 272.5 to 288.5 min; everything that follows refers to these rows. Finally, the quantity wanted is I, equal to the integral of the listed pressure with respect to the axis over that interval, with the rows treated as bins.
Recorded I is 9071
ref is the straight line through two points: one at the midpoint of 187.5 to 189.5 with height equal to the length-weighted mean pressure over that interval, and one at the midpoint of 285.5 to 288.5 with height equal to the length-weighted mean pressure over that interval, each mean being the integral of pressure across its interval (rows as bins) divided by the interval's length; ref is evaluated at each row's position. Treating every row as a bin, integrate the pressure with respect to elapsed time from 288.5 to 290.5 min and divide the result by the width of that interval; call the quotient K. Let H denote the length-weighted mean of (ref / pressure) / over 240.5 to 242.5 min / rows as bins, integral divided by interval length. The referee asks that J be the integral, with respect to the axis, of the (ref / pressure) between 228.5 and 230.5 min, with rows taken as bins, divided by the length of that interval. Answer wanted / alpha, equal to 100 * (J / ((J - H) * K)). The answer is 5.8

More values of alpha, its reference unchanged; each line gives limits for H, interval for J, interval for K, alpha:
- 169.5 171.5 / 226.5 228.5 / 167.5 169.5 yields -2.9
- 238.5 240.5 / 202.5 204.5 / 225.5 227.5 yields 4.9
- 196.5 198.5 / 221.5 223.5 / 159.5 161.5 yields -1.5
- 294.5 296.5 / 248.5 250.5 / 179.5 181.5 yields -0.6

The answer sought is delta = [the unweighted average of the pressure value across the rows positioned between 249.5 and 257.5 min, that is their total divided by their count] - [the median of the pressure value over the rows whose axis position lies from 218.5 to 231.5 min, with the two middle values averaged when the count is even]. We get 71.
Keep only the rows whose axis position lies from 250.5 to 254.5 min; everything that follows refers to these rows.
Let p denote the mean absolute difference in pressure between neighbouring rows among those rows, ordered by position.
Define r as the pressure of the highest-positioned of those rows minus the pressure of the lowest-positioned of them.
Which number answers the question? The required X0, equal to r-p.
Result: 7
